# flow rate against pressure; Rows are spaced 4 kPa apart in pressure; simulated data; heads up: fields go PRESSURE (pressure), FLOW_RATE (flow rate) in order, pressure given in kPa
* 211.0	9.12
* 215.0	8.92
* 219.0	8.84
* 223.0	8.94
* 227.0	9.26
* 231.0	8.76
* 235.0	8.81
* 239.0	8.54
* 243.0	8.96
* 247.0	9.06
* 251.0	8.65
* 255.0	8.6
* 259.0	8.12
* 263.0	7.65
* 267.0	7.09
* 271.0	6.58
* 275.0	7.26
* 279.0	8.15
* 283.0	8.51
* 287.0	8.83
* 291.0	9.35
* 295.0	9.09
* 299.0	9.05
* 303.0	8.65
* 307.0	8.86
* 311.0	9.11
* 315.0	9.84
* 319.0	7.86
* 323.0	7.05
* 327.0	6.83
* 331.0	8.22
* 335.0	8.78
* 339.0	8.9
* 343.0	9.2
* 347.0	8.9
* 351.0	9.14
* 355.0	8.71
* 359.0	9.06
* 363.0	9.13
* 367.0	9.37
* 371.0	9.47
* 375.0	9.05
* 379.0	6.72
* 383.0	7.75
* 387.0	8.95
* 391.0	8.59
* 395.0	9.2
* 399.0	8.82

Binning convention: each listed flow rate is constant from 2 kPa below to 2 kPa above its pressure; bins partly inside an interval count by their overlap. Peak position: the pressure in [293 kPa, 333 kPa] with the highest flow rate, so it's 315.0 kPa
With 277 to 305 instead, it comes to 291.0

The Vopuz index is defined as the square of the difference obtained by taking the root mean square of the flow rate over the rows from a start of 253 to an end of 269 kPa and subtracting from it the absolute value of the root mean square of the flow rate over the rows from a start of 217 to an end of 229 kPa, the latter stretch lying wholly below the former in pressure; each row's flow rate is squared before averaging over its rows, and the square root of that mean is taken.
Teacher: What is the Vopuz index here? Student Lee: 1.3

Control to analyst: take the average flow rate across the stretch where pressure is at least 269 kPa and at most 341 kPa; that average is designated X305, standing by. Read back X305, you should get 8.4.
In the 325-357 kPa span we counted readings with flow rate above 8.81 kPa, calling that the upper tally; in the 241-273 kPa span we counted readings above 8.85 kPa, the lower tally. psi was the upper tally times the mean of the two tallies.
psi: 12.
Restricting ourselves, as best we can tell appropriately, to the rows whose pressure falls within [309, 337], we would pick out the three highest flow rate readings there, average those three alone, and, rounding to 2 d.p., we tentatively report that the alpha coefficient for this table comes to 9.24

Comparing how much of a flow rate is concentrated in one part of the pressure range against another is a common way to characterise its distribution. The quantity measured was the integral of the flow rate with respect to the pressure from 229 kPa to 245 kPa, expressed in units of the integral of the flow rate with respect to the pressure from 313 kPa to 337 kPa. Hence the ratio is 0.72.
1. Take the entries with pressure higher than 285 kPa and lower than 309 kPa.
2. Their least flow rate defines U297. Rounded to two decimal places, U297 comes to 8.65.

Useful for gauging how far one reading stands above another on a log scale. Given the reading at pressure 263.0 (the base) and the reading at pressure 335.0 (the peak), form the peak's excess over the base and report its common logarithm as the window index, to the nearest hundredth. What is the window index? 0.05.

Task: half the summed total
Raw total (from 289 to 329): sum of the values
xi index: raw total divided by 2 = 42.8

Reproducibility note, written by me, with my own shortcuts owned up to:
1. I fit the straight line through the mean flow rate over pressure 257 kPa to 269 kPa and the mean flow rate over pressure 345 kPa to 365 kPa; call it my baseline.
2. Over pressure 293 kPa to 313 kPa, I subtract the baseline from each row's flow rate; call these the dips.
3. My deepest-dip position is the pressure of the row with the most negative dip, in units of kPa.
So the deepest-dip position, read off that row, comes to 303.0 kPa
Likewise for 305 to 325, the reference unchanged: 323.0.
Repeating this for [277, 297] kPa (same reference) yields 279.0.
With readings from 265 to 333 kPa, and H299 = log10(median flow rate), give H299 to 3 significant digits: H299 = 0.930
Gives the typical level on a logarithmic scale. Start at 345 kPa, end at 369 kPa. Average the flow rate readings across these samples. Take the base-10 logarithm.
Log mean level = 0.96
